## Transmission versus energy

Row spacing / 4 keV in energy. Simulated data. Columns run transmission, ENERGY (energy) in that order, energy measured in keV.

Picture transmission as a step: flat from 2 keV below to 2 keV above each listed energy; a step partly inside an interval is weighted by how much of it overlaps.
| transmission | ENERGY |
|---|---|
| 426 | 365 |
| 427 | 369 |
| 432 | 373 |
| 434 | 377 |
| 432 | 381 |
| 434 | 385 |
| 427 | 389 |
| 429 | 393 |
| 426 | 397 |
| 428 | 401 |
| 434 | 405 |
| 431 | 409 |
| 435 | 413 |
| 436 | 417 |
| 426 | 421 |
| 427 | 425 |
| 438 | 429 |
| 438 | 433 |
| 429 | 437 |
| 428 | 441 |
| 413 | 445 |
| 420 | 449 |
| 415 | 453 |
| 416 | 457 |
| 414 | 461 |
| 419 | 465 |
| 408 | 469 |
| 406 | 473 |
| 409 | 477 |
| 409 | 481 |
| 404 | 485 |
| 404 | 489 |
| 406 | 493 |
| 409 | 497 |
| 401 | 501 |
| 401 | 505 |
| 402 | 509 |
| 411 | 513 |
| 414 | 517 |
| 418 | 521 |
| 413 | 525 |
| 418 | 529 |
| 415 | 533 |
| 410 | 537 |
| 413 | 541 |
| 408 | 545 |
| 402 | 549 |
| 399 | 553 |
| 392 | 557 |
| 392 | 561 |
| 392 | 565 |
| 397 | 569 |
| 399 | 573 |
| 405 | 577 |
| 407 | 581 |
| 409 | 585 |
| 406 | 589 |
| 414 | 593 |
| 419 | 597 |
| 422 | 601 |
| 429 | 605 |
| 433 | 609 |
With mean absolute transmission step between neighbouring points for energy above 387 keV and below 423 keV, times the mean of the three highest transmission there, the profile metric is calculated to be 1686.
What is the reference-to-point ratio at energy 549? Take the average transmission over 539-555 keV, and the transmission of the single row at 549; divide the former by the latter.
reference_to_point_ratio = 1.01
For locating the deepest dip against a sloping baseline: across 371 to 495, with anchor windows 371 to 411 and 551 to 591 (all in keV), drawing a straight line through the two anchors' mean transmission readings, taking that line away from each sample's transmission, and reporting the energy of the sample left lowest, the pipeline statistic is 473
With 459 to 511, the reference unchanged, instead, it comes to 501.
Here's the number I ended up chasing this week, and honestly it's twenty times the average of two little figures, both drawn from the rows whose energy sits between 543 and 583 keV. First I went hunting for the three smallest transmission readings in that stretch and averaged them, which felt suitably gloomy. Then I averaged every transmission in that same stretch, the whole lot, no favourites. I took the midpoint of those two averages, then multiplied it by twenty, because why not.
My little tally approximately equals 7913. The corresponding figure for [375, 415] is 8580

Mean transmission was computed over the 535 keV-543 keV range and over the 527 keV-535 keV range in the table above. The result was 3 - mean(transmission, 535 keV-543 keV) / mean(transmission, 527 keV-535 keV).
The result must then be 2.01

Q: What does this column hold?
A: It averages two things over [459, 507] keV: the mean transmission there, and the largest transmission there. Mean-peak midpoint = 413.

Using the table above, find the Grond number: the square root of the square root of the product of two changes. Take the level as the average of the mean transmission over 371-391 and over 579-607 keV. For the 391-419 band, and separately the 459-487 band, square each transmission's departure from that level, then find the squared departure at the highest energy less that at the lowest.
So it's 14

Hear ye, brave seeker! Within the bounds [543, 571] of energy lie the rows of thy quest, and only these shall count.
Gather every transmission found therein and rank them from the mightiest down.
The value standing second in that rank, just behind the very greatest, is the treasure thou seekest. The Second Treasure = 402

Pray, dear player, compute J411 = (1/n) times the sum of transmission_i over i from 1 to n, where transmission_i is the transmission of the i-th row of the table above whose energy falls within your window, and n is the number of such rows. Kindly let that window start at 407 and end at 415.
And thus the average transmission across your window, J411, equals 433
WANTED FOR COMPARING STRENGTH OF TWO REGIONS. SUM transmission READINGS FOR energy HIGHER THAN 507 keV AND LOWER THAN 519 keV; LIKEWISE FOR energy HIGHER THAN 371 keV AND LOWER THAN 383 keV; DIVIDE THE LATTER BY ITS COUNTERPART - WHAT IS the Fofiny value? 1.06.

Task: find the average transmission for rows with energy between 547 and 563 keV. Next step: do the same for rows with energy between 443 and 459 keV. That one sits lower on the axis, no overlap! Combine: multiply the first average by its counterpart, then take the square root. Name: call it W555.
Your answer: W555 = 406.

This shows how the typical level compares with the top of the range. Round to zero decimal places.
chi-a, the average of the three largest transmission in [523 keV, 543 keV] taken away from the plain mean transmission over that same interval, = -2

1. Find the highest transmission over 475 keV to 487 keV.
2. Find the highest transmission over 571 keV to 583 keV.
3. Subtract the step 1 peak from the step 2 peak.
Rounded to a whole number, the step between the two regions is -2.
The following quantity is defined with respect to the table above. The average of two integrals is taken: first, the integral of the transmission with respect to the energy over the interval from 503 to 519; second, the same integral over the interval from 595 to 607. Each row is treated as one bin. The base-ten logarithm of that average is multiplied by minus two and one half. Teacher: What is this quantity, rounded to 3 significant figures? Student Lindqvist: -9.41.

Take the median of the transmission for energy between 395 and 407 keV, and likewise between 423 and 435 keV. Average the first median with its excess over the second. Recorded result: 209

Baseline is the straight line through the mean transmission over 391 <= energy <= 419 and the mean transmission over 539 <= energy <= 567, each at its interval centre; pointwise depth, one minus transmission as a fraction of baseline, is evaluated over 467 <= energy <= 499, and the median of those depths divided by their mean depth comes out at 1.05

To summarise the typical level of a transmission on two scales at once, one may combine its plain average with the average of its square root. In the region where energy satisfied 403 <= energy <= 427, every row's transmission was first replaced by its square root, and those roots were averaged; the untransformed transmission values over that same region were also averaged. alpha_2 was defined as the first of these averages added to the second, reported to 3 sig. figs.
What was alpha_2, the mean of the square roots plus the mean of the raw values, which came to 452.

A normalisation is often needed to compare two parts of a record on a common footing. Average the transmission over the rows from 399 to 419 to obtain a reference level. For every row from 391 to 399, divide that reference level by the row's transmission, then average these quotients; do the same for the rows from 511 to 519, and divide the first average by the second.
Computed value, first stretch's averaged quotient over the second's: 0.965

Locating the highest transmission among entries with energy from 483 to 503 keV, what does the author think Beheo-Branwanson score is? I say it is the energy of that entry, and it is 497 keV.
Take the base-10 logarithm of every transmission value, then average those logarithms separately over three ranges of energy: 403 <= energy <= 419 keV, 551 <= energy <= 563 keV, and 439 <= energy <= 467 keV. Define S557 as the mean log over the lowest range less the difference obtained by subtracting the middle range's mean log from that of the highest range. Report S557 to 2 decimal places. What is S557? 2.66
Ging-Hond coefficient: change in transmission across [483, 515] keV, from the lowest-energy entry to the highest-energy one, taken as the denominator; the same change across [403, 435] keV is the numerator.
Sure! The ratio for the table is 0.6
